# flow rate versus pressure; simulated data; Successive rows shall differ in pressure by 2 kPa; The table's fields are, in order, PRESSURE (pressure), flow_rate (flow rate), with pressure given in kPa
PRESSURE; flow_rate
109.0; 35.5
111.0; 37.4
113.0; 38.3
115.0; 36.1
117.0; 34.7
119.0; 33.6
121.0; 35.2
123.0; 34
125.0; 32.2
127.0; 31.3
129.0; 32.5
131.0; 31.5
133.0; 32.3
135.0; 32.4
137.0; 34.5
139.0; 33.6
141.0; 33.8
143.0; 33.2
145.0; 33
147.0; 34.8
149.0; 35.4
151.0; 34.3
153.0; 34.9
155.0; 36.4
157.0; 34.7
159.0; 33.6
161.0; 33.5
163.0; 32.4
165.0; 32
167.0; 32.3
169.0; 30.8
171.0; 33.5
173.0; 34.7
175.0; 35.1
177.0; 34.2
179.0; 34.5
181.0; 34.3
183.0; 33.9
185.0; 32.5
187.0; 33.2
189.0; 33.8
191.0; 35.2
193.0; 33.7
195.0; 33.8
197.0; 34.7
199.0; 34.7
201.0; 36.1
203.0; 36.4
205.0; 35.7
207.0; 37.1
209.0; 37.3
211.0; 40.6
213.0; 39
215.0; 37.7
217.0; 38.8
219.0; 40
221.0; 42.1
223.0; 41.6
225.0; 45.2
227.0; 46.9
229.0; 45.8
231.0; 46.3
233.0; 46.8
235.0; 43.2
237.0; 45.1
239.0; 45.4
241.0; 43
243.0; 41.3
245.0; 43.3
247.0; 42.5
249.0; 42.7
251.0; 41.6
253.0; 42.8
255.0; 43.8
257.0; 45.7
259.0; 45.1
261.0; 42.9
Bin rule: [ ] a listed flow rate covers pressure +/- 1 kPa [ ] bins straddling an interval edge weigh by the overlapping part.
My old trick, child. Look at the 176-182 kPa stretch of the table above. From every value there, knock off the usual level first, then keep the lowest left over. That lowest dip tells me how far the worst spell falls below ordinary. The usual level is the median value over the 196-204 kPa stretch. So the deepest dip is -1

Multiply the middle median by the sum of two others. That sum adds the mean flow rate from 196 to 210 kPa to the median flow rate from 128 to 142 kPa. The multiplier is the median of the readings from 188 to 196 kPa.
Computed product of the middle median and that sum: 2315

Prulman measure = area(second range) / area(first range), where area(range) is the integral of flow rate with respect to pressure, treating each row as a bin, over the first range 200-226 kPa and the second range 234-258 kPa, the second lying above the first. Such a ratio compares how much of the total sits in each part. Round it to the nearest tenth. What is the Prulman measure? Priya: 1.0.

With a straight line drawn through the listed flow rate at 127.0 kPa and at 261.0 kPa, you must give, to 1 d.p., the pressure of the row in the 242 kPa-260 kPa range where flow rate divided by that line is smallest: 251.0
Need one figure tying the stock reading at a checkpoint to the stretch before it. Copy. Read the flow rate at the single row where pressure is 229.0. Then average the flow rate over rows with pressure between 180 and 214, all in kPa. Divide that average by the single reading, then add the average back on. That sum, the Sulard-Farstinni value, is 36.2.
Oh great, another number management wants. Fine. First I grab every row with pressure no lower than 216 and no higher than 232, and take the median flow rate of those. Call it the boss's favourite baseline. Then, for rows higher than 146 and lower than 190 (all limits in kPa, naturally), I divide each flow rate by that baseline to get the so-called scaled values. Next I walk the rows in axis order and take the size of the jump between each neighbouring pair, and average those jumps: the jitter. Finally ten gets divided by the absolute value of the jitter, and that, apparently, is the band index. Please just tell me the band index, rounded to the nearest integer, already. 488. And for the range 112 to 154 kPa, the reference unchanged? 408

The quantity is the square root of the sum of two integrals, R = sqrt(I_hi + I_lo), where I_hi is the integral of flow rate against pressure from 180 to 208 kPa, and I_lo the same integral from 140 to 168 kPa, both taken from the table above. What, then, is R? 43.8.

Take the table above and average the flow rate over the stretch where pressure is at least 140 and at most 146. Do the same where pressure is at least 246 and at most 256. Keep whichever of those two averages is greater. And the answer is 42.7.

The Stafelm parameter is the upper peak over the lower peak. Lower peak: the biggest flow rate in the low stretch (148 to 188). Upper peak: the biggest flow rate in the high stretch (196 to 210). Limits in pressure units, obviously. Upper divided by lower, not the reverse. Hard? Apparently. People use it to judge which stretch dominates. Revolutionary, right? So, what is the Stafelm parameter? 1.02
